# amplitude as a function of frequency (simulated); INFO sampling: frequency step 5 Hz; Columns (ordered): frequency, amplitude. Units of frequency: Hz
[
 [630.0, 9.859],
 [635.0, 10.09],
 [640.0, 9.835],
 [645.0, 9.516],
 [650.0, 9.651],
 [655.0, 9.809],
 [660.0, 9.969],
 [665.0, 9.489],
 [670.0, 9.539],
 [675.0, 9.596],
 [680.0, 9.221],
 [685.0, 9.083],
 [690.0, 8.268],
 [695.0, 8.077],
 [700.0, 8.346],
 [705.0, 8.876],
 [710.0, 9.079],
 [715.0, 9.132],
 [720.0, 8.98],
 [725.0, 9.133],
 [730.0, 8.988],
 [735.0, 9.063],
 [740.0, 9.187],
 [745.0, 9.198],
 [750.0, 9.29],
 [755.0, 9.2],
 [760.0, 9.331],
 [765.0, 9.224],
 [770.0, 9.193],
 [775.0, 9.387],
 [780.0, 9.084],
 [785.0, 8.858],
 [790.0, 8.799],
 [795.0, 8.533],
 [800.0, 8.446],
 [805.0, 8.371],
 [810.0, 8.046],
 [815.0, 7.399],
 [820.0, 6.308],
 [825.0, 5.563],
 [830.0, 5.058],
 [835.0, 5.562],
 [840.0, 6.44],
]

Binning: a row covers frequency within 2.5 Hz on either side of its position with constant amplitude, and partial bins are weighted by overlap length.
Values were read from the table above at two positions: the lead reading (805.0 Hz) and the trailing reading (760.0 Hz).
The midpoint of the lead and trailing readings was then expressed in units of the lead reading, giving 1.06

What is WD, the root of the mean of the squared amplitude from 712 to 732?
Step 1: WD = 9.1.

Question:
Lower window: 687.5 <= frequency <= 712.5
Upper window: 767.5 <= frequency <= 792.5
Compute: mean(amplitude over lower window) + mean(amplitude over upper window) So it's 17.6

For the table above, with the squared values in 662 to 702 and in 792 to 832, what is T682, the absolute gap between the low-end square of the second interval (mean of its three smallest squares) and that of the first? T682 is 36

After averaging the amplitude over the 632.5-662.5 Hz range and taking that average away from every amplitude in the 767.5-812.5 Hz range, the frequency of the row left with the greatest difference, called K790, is 775.0 Hz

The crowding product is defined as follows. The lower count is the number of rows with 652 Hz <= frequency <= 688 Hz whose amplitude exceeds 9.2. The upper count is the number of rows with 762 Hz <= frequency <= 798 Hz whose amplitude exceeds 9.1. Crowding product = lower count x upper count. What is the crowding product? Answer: 18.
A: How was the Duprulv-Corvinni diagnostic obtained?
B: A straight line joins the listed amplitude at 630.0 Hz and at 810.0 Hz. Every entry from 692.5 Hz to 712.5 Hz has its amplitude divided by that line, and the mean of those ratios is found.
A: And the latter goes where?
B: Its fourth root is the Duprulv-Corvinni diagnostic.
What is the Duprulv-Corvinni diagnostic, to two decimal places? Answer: 0.99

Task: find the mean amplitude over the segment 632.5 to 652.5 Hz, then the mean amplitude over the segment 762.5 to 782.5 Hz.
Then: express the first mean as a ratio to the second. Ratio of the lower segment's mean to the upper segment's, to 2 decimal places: 1.06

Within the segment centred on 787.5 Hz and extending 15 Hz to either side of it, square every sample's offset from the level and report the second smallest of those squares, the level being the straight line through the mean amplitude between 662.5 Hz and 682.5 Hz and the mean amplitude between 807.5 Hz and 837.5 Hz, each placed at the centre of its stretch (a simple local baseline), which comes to 2.7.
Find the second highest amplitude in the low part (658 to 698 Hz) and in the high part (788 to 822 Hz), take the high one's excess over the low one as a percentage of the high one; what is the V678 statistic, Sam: -12.5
